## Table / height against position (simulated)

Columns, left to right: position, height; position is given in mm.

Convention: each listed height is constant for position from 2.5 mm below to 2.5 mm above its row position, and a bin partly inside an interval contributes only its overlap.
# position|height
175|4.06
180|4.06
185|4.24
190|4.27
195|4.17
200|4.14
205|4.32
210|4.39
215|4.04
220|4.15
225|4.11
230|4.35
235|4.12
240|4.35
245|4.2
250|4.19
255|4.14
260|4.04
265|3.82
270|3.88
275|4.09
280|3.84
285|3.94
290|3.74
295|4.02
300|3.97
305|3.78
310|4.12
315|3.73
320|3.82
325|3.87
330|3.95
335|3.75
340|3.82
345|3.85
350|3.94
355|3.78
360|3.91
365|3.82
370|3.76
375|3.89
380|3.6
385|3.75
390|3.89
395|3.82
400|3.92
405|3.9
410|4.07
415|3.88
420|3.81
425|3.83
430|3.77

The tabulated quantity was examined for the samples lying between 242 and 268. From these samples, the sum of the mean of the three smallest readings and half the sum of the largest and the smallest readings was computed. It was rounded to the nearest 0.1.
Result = 8.0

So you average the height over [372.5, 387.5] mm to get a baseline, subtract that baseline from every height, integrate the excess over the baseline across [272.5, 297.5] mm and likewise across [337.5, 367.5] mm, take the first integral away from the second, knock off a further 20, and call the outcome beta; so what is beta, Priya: -21.3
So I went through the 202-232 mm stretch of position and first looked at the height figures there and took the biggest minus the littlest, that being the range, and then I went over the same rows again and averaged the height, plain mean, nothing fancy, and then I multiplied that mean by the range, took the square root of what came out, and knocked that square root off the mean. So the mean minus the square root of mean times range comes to 3.01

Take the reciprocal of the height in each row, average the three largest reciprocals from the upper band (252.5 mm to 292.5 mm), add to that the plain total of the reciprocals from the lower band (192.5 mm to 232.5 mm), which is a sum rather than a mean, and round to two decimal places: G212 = 2.17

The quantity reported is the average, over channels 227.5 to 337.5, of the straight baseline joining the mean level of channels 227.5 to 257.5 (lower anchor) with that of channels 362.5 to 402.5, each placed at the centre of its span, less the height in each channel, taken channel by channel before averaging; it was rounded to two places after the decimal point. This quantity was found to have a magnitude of 0.12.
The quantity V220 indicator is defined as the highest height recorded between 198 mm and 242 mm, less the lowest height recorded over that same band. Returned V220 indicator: 0.350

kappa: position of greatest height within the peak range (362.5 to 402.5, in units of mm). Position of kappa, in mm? 400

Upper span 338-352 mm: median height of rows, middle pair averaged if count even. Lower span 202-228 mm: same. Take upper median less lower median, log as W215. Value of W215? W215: -0.30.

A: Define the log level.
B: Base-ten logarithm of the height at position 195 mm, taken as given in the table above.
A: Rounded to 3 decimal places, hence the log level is 0.620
